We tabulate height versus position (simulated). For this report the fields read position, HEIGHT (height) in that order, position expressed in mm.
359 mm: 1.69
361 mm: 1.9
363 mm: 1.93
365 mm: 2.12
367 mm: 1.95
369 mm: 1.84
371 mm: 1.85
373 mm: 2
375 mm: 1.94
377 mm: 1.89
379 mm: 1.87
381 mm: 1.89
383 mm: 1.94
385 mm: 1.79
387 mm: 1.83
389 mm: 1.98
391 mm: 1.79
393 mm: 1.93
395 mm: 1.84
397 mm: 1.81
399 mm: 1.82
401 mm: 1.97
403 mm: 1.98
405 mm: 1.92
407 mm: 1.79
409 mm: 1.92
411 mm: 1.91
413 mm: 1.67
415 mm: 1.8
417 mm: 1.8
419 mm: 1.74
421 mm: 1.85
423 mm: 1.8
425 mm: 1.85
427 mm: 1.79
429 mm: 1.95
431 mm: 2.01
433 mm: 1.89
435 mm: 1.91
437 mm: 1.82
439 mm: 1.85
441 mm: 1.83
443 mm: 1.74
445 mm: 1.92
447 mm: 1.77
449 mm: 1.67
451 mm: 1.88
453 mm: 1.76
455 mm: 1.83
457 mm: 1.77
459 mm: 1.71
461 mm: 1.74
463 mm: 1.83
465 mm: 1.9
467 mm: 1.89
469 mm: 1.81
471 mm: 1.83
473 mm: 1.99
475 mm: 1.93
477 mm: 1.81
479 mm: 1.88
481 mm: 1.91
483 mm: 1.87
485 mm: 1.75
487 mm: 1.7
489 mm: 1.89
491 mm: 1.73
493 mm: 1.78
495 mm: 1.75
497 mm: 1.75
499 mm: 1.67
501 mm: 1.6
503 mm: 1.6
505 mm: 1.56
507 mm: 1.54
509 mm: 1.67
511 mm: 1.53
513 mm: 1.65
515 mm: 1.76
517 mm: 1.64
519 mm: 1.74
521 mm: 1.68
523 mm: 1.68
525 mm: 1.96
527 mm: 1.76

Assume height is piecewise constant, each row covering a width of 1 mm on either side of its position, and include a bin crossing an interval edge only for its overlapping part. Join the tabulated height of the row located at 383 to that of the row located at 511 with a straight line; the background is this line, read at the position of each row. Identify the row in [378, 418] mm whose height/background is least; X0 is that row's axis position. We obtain 413 mm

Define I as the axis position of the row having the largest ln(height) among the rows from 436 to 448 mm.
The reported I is 445 mm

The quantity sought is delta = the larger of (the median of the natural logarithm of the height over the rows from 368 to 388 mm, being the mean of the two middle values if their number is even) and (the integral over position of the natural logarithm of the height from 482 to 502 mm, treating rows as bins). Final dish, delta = 11.2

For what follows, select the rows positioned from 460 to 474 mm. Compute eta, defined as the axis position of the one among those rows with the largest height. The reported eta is 473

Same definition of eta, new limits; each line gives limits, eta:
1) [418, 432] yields 431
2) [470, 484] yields 473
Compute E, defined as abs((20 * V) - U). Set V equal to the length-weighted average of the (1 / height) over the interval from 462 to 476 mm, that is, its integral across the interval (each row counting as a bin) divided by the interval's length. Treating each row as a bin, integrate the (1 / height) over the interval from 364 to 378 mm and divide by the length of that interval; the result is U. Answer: 10.12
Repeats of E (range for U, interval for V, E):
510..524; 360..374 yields 9.72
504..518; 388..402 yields 10.05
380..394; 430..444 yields 10.21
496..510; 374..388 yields 10.04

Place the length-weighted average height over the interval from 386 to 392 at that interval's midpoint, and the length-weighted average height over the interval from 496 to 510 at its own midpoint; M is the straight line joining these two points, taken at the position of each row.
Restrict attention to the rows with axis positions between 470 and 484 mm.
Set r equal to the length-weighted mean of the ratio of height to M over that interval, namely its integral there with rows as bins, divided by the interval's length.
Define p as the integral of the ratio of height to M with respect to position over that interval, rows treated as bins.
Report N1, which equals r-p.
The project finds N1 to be -14.6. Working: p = 16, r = 1.12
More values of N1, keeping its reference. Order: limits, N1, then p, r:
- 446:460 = -13.3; 14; 1.02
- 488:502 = -13.7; 15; 1.06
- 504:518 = -13.1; 14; 1.01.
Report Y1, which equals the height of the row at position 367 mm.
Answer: 1.95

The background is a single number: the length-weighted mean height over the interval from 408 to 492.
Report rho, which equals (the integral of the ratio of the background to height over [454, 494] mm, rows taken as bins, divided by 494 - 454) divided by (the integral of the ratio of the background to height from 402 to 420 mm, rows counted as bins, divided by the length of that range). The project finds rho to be 1.004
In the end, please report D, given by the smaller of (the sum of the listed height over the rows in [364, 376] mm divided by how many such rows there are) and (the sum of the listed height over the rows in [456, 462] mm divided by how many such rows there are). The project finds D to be 1.74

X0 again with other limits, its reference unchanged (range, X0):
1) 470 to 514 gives 507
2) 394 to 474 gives 413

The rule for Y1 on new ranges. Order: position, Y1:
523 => 1.68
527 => 1.76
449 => 1.67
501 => 1.6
